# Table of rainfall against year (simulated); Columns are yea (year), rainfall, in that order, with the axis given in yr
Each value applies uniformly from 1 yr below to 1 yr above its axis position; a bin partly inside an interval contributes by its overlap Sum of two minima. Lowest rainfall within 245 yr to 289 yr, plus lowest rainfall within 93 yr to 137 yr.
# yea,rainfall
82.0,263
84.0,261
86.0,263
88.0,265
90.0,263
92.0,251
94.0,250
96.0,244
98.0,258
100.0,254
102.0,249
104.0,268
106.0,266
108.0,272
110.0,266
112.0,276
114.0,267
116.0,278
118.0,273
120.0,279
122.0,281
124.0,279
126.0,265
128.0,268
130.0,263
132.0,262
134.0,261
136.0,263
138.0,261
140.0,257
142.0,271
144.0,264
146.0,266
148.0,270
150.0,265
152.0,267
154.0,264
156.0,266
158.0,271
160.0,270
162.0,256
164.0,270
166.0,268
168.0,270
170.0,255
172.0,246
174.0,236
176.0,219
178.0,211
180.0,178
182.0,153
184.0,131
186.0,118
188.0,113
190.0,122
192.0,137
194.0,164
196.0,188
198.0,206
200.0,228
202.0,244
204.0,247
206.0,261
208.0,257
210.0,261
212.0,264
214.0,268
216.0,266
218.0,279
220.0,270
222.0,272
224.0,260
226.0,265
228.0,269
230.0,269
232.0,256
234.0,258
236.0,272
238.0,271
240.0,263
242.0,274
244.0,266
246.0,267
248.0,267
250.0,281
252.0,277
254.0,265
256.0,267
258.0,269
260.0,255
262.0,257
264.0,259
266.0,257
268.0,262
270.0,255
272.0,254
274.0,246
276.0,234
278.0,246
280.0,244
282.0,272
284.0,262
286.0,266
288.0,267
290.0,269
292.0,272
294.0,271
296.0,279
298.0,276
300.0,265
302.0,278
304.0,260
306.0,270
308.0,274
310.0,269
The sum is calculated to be 478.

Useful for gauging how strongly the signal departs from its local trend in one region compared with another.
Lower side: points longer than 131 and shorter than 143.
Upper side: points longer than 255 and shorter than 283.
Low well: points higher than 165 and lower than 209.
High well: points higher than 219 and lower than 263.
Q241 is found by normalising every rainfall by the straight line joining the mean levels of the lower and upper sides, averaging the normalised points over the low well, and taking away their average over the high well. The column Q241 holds -0.26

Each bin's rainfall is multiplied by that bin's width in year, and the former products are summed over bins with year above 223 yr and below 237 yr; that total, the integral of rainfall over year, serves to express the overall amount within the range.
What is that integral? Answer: 3698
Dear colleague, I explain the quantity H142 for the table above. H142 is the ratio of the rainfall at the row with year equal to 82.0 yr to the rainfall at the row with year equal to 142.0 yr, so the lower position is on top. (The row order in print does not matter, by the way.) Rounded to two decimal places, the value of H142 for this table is 0.97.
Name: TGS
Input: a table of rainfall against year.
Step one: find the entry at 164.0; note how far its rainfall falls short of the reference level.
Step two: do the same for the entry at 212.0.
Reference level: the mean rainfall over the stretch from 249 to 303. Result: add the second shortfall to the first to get -8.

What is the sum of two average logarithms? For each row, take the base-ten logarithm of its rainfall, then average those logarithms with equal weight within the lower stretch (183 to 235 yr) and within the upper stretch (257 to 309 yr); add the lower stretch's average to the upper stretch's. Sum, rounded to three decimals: 4.755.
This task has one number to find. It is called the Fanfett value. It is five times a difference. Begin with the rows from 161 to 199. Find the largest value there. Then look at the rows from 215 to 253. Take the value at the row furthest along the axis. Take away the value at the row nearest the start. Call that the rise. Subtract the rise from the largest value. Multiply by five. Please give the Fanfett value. 1295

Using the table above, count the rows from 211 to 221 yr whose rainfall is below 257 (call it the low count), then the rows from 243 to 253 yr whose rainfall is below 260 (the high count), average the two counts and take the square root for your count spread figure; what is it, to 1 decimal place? 0.0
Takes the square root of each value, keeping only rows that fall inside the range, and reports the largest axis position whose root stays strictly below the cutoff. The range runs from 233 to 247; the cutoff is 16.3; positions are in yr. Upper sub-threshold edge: 240.0 yr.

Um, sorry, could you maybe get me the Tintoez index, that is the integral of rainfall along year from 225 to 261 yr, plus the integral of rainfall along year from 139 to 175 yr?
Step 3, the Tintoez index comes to 19086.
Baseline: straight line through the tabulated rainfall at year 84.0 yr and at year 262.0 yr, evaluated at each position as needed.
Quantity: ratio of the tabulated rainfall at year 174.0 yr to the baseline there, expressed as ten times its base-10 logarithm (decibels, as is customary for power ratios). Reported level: -0.40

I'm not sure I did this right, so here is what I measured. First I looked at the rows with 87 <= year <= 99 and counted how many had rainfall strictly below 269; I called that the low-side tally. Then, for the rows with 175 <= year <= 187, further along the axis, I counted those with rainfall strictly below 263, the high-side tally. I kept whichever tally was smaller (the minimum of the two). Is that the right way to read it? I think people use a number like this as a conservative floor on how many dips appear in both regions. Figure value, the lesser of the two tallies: 6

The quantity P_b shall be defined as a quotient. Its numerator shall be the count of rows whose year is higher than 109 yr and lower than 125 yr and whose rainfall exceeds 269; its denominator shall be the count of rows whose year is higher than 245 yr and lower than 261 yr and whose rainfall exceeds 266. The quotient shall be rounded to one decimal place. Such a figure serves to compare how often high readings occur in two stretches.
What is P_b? 1.0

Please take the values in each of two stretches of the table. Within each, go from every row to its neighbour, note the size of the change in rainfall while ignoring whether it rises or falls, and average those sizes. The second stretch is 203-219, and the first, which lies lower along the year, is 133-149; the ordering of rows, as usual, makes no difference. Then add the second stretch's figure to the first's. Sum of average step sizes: 11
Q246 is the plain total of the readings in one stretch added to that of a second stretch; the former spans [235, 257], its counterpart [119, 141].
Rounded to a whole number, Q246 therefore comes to 5909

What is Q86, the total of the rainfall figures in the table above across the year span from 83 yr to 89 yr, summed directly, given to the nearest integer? 789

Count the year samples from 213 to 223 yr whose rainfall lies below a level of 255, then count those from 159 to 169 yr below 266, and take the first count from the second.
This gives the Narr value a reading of 1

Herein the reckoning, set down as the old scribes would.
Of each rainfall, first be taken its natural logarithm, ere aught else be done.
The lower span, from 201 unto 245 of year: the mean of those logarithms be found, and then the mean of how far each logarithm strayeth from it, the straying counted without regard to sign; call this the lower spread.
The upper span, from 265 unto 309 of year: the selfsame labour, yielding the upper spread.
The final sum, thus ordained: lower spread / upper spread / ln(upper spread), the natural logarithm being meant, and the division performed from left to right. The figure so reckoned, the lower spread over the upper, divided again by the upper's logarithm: -0.20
